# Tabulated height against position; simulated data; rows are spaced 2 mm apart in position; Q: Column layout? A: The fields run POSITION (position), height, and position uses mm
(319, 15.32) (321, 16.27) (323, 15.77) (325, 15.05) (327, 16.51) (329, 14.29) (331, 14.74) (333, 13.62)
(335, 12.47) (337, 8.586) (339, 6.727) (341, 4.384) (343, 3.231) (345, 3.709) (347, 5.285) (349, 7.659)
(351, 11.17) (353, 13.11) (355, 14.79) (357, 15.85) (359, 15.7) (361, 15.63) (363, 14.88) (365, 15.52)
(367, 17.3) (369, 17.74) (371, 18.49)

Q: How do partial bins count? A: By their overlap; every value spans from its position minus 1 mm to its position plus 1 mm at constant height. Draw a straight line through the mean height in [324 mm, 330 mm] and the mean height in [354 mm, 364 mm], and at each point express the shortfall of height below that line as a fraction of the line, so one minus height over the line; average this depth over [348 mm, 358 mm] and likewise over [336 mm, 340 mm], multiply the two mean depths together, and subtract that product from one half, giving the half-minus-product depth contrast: 0.408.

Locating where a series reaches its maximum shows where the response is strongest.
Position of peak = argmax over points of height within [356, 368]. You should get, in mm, 367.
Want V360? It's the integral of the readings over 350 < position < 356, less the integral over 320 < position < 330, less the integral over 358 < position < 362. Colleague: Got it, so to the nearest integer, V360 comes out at -140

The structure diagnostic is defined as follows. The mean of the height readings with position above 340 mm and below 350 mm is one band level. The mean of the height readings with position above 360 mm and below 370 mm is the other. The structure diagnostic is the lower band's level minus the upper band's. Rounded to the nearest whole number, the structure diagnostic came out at -11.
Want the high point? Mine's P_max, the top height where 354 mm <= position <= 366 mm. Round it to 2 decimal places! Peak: 15.85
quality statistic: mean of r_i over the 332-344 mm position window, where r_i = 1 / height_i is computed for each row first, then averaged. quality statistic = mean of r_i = 0.16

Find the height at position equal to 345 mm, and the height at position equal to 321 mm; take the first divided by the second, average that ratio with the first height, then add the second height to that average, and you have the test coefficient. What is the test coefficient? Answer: 18.2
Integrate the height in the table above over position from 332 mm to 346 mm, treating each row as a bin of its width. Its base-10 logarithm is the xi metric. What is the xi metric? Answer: 2.02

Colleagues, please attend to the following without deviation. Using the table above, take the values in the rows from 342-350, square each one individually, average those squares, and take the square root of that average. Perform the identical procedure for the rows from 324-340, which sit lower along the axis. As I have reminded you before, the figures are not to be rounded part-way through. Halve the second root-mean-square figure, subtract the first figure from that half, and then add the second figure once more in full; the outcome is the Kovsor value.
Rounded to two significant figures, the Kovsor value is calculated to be 14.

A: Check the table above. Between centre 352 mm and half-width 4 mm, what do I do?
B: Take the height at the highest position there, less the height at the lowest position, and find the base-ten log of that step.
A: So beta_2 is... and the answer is 0.9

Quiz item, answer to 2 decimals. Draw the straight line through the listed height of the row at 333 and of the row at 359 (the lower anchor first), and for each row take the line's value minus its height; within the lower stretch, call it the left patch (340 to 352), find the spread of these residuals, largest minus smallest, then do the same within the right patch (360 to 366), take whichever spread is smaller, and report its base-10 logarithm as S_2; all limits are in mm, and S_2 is -0.04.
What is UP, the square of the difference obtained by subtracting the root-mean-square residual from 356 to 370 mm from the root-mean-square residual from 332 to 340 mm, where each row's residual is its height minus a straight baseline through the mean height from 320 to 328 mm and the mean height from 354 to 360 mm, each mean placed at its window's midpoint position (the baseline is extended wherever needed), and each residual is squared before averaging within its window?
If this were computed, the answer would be 23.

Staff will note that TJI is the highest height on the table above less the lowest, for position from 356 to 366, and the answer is 1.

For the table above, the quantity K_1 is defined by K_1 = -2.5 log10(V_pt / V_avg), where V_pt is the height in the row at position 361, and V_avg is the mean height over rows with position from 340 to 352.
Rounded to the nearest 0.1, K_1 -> -1.1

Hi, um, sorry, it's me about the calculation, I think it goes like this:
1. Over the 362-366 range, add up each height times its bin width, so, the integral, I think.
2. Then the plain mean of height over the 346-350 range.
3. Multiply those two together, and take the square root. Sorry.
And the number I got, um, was 20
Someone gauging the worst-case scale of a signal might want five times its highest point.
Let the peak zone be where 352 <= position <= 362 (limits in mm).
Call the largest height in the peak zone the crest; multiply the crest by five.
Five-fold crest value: 79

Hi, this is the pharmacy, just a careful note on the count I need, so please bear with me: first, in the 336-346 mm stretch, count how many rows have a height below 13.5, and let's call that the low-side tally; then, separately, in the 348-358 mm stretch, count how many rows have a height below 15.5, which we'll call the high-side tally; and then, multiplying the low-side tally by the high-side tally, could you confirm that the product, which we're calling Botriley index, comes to 20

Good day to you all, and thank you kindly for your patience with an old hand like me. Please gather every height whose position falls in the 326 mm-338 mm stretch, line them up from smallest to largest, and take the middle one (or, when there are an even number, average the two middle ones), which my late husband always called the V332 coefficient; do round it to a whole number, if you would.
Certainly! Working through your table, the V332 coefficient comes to 14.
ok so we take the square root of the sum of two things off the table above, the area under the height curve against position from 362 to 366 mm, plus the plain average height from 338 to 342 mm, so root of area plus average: 8.1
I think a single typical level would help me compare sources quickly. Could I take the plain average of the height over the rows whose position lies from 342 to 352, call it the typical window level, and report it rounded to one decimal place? 6.2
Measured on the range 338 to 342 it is 5.6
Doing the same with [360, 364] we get 15.3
